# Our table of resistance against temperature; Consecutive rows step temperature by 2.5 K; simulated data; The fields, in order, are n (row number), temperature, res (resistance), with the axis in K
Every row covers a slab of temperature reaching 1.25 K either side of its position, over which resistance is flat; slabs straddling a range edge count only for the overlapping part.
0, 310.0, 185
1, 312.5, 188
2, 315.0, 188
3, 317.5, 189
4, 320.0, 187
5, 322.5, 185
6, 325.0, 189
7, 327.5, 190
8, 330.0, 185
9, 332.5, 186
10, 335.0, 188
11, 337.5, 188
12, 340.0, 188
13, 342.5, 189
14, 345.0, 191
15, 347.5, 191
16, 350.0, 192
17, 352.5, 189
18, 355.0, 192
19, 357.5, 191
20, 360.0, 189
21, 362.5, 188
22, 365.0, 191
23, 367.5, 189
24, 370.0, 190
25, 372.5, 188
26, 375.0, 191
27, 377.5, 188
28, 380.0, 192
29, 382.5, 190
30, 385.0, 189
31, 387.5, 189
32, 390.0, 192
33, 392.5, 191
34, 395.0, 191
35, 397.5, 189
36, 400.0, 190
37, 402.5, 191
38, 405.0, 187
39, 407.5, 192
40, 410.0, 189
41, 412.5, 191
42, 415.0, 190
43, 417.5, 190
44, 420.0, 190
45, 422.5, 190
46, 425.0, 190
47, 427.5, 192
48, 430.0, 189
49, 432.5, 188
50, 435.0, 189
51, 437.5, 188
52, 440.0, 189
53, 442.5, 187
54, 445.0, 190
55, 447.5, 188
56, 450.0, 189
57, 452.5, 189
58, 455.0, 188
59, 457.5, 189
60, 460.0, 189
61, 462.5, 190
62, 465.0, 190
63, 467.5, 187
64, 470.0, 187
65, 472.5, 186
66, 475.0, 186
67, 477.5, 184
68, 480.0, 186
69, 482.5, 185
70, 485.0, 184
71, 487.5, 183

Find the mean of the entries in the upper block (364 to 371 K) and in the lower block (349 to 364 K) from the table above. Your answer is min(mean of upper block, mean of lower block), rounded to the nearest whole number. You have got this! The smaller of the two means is 190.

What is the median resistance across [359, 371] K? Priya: 189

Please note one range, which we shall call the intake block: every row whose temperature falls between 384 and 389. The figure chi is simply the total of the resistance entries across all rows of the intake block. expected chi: 378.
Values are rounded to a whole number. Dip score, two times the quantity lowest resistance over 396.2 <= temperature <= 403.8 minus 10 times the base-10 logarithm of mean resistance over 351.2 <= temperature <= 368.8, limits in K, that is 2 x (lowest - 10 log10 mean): 332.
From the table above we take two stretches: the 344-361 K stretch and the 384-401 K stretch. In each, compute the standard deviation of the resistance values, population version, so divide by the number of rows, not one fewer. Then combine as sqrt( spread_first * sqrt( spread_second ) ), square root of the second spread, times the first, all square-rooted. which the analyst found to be 1.11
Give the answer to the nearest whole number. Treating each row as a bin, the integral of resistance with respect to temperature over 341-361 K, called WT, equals 3810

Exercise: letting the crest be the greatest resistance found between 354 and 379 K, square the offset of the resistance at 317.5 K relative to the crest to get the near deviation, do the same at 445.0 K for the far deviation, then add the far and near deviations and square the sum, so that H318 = 169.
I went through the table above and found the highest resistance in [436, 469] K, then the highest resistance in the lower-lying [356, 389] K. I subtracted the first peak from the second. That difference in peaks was 2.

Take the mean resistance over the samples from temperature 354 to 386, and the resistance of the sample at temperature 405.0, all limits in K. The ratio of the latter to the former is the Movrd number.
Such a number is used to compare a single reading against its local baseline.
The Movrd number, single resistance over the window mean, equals 0.99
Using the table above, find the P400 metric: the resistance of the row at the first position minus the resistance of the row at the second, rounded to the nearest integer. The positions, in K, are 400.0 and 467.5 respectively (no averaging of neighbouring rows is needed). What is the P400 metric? 3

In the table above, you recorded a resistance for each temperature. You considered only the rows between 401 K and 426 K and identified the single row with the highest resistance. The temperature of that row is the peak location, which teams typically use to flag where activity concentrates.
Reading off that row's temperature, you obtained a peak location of 407.5 K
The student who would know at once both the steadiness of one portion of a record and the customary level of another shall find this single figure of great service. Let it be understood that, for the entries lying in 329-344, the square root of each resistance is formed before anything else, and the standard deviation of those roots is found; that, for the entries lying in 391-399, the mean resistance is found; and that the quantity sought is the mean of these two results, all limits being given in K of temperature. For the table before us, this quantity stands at 95.2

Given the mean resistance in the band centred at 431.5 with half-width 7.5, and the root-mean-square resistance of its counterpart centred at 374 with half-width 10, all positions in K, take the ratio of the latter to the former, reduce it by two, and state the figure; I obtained -1.00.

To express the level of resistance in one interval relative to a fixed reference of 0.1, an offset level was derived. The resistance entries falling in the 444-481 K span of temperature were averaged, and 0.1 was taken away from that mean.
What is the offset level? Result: 188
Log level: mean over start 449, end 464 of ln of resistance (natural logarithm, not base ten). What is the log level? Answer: 5.24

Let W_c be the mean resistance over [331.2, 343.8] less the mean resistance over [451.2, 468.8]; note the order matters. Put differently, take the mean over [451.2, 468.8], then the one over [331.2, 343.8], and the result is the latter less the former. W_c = -1.1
